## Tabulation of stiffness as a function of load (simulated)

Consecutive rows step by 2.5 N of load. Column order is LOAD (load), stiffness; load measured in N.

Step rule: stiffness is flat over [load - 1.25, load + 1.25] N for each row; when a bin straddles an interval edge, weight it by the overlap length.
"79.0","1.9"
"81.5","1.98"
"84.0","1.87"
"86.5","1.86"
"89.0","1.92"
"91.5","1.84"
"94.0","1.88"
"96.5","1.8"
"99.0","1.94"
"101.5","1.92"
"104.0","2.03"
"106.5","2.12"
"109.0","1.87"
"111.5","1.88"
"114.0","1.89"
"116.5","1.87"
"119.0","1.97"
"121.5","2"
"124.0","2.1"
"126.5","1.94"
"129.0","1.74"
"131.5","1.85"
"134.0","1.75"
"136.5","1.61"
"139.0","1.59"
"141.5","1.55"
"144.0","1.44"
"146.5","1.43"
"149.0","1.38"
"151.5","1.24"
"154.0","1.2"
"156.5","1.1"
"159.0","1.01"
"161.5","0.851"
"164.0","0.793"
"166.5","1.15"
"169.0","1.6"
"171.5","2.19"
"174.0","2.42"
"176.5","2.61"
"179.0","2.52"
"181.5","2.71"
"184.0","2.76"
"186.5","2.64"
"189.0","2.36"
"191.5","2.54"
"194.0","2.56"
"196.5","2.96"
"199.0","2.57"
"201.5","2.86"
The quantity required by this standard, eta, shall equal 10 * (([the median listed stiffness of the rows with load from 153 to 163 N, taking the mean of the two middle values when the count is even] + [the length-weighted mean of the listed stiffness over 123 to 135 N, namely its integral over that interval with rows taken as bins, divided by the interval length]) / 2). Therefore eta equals 15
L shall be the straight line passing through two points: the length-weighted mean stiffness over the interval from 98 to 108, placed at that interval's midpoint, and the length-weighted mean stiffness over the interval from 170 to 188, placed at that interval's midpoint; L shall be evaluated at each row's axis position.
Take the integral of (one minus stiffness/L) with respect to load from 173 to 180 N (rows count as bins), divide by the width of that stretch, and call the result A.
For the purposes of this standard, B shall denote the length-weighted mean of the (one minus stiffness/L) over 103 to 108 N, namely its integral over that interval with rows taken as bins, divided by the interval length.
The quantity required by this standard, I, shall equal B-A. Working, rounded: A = 0.00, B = -0.02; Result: -0.02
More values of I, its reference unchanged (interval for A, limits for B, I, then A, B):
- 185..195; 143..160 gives 0.43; 0.03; 0.46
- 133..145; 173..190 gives -0.31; 0.29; -0.01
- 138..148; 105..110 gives -0.33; 0.34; 0.01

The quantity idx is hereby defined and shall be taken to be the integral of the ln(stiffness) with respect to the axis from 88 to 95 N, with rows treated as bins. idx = 4.4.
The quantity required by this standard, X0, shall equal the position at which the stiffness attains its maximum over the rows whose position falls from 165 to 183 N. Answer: 181.5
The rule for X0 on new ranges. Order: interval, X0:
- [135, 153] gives 136.5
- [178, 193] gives 184.0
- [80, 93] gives 81.5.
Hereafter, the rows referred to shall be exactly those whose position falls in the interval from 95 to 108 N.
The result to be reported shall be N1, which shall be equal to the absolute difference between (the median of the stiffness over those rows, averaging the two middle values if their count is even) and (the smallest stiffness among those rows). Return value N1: 0.14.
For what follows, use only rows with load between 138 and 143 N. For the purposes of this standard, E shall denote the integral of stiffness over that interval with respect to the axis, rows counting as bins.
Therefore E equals 7.8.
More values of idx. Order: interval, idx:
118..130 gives 8.0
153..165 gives -0.3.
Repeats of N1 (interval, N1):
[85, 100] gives 0.07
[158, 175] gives 0.36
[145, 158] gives 0.14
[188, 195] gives 0.18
